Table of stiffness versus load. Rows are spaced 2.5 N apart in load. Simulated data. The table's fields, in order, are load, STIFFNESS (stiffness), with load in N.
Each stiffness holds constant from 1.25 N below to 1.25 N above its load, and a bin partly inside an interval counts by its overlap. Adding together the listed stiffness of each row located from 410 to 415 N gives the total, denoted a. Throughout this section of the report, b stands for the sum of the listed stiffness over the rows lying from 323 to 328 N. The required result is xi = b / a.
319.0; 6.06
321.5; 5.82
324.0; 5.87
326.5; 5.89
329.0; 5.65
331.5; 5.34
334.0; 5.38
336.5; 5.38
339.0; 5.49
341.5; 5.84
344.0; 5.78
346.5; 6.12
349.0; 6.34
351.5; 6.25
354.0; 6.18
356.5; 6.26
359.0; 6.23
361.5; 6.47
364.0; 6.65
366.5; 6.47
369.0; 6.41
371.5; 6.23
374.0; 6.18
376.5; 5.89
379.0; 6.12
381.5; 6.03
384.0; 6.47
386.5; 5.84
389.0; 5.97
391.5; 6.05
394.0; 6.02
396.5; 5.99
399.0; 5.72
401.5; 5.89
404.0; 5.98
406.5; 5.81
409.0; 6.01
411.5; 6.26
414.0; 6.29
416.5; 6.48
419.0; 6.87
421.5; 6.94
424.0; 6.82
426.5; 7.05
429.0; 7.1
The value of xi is 0.937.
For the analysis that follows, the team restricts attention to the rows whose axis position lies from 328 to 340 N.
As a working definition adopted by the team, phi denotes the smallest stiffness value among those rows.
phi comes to 5.34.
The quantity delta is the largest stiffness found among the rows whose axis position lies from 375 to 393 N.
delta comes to 6.47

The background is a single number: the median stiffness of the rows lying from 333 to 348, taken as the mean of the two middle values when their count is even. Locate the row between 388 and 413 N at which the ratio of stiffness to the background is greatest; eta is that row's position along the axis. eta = 411.5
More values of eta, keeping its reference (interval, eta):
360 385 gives 364.0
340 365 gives 364.0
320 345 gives 326.5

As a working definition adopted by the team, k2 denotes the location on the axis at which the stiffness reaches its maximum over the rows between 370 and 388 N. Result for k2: 384.0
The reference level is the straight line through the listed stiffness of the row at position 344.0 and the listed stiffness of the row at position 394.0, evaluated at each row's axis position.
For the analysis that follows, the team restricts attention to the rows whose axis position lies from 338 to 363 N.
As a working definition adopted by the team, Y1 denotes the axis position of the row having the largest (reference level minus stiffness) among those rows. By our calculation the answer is 339.0 N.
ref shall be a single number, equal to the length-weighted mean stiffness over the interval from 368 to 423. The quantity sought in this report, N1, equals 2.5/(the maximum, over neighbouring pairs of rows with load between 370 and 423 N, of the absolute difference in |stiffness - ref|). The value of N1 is 6.4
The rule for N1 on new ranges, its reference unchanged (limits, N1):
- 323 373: 7.1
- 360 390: 10.1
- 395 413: 9.3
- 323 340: 8.1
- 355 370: 10.4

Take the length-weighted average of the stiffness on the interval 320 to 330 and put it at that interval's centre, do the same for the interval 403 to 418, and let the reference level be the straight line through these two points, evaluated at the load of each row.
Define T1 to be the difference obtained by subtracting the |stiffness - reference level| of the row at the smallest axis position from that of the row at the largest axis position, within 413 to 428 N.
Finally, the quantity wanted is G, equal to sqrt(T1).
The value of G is 0.84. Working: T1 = 0.71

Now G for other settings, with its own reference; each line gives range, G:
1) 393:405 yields 0.28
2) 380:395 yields 0.24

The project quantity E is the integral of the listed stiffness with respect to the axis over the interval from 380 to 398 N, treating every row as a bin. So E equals 109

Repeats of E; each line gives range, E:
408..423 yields 97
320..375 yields 331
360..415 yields 337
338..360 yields 133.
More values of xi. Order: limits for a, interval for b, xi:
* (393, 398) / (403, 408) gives 0.982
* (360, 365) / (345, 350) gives 0.950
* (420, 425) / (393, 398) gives 0.873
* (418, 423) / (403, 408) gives 0.854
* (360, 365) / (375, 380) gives 0.915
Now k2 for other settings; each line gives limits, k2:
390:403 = 391.5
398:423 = 421.5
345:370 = 364.0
